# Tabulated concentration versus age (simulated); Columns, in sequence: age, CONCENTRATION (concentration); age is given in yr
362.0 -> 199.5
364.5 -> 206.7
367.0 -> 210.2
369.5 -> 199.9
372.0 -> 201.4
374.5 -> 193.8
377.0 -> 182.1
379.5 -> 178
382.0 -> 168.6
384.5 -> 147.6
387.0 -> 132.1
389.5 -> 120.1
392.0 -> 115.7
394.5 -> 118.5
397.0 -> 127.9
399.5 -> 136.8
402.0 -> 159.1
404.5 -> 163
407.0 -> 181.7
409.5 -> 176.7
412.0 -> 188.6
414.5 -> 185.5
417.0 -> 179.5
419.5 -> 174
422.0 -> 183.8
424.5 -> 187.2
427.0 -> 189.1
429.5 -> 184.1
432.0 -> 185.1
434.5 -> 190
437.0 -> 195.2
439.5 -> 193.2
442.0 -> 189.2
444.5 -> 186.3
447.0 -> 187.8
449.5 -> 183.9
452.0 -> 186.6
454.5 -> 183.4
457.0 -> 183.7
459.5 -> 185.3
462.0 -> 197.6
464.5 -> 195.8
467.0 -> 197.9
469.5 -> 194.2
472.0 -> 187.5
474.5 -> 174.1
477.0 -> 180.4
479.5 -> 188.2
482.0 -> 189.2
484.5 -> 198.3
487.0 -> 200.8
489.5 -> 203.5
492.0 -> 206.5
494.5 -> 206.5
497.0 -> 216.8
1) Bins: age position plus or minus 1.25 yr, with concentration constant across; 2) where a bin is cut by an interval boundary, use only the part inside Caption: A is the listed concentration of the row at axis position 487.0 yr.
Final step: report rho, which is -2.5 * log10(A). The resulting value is -5.76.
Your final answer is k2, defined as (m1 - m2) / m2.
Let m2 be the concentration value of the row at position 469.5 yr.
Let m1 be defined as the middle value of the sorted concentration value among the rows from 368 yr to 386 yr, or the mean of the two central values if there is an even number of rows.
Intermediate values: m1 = 182.1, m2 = 194.2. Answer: -0.06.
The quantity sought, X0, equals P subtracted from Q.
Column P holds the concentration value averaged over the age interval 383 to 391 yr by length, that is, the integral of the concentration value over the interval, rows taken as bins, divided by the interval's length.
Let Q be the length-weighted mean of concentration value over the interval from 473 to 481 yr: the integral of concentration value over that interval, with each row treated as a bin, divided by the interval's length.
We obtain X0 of 48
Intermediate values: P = 134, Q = 181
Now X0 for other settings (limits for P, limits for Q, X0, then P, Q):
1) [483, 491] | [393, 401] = -72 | 201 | 128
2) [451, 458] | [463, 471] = 11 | 185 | 196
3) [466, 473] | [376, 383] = -17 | 193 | 176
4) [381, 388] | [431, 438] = 41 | 149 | 190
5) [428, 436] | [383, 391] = -53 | 187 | 134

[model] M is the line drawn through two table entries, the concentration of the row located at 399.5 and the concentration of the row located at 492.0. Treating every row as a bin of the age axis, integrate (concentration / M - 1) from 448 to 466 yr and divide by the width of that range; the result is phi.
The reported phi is 0.04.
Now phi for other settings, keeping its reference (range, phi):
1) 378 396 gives 0.11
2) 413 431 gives 0.19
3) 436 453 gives 0.11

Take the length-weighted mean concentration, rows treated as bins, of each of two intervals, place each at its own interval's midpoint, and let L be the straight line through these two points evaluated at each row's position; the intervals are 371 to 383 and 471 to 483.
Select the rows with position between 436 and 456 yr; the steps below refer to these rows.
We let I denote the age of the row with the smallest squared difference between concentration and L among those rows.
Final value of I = 449.5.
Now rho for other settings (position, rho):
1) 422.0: -5.66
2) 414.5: -5.67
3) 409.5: -5.62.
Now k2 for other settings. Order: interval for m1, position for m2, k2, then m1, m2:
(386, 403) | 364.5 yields -0.38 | 127.9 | 206.7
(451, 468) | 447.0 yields -0.01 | 186.6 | 187.8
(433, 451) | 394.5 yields 0.60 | 189.2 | 118.5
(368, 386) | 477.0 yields 0.01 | 182.1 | 180.4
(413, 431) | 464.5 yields -0.06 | 184.1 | 195.8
